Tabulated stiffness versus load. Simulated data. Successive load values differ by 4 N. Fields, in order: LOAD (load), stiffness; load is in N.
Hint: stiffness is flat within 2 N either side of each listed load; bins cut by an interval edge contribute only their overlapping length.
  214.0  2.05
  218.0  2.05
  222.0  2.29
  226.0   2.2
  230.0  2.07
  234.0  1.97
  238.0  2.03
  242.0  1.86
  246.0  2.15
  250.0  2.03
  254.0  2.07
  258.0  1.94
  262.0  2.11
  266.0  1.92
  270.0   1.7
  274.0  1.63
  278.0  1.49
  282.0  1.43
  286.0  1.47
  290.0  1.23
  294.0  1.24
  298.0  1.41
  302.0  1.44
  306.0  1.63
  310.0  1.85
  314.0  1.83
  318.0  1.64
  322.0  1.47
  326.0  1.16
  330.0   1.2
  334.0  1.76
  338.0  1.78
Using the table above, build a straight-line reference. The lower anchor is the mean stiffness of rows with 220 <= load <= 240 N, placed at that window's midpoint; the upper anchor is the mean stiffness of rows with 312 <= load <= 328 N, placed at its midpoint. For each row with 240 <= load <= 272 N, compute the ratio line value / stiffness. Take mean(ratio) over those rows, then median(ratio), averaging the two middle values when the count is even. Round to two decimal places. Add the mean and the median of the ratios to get 1.97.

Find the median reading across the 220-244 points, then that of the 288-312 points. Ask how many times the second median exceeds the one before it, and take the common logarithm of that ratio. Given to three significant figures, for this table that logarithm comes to -0.158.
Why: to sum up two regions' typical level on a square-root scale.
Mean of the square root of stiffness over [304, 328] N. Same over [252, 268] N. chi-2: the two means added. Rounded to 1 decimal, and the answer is 2.7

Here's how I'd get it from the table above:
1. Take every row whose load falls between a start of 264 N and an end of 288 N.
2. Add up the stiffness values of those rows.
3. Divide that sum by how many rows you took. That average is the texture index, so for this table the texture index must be 1.61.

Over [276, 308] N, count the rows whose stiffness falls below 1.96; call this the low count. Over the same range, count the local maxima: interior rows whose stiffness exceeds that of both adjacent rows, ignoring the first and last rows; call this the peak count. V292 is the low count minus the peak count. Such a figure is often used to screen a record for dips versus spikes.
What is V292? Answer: 7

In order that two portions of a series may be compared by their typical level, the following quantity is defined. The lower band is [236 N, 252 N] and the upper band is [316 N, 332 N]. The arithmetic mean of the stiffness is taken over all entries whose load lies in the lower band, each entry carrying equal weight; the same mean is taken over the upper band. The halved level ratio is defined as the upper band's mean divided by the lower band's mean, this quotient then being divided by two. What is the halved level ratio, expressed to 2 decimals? 0.34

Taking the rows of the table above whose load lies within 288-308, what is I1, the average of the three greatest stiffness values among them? 1.49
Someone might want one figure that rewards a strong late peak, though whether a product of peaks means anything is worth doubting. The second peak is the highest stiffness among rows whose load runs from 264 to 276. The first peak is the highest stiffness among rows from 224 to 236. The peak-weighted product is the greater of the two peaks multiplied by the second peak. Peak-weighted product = 4.22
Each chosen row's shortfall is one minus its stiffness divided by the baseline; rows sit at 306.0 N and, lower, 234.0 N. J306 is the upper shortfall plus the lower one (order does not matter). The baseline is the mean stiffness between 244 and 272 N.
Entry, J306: 0.19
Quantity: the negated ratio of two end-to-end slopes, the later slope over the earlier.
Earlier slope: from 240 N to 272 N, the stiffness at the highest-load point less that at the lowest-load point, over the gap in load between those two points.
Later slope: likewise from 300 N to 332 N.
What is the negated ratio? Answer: -1.5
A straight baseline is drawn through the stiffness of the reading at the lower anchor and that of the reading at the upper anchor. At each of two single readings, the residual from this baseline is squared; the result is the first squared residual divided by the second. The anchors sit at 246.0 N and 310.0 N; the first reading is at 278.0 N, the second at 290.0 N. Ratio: 0.51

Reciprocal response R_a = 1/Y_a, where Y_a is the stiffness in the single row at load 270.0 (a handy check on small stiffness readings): 0.59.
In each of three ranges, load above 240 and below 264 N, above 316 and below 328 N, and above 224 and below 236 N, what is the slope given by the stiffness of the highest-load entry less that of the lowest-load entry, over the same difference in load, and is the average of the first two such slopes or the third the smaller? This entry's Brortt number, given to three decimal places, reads -0.029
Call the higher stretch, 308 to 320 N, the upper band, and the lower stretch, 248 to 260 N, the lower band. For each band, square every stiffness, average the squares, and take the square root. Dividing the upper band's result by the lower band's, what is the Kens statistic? 0.88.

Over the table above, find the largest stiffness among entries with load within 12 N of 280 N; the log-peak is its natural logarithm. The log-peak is 0.53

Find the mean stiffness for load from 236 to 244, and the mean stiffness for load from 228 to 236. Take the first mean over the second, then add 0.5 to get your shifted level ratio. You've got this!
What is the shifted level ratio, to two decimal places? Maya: 1.46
